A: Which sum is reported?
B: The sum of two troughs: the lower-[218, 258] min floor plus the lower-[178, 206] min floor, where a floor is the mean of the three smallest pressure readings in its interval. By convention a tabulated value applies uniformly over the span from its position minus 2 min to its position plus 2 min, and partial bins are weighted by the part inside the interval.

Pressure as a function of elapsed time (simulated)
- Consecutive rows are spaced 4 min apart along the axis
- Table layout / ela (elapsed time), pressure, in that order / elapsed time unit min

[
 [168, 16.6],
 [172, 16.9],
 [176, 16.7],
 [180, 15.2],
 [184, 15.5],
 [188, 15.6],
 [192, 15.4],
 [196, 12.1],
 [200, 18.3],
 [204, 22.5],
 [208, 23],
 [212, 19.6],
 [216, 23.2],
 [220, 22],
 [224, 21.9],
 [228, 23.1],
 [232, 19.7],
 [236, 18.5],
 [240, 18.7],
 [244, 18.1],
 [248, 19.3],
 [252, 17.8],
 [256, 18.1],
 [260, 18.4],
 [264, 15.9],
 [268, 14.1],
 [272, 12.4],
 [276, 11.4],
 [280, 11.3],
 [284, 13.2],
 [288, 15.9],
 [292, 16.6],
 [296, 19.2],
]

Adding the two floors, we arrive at 32.2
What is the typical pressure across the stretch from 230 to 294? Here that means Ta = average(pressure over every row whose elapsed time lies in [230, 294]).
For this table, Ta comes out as 16.2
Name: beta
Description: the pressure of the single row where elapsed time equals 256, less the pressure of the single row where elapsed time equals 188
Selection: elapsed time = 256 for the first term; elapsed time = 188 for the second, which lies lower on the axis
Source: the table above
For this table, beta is 2.5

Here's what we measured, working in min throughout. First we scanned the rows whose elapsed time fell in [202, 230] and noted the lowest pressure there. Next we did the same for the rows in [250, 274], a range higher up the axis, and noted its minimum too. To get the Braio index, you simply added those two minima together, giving 32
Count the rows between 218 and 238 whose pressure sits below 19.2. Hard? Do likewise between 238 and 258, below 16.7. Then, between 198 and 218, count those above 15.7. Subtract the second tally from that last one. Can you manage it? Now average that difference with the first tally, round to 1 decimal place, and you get 3.0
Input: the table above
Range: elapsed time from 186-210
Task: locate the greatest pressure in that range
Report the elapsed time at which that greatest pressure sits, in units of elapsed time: 208 min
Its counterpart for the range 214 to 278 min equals 216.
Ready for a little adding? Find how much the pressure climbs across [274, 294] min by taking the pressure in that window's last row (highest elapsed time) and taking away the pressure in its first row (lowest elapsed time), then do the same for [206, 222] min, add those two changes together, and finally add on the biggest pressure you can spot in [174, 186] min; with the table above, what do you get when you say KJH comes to 21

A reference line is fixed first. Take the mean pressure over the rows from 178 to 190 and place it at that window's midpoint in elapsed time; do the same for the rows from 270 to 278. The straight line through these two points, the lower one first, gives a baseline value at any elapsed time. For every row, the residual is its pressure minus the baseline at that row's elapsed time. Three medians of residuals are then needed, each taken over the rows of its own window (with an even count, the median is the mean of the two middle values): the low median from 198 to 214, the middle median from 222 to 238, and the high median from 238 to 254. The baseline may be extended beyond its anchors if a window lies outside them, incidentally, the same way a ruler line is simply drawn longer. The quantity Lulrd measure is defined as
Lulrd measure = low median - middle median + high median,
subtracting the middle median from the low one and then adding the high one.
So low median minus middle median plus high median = 5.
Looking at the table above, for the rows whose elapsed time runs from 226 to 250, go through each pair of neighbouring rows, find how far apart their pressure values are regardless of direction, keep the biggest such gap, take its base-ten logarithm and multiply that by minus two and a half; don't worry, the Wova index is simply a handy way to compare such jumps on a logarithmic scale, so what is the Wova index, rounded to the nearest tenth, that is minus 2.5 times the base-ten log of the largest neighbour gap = -1.3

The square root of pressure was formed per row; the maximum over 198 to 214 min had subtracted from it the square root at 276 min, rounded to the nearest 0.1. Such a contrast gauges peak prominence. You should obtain 1.4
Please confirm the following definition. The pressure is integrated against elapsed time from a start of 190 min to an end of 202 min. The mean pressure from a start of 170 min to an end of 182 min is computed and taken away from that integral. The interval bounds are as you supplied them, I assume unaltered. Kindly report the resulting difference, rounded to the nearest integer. 167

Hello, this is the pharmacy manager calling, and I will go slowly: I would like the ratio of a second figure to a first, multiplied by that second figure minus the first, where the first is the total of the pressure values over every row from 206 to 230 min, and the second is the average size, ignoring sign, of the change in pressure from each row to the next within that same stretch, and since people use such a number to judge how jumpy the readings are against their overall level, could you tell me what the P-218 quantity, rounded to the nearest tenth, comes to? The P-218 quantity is -1.9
